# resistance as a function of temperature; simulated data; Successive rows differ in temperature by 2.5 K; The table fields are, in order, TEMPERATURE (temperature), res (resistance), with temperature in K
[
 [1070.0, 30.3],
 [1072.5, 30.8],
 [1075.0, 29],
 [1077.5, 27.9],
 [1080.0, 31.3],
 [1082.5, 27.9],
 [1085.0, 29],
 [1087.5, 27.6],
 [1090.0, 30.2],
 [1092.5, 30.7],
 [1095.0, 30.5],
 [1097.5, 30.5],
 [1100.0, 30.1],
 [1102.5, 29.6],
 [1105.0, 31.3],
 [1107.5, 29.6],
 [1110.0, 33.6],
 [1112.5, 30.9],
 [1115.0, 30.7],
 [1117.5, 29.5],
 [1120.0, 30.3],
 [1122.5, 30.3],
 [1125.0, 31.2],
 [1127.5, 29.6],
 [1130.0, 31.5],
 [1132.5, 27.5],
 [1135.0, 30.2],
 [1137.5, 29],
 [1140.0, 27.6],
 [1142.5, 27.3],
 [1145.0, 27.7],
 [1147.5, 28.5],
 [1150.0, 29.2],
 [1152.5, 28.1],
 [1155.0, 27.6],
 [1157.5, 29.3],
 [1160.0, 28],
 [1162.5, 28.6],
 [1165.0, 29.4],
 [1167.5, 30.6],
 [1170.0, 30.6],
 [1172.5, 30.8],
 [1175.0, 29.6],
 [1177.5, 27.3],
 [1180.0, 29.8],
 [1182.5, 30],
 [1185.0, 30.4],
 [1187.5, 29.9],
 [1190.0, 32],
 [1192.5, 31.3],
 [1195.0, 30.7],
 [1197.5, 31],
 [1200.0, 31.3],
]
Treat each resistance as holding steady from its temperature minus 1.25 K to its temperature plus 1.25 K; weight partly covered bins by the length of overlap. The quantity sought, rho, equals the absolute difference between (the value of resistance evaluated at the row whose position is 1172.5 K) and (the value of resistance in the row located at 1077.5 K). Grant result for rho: 2.9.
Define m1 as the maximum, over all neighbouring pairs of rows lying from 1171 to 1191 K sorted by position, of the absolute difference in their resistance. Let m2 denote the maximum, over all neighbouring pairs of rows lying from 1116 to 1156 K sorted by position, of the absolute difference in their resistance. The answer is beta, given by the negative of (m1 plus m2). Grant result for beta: -6.5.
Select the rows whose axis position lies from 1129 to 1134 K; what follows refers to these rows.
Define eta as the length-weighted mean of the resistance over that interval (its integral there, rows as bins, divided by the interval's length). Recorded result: 29.4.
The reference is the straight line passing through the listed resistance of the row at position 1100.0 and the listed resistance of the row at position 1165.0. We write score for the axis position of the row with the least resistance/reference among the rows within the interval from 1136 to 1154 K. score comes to 1142.5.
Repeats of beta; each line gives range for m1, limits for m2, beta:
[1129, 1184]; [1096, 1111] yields -8.0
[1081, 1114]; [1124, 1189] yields -8.0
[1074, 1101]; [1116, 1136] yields -7.4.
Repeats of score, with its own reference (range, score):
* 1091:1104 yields 1102.5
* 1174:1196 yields 1177.5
